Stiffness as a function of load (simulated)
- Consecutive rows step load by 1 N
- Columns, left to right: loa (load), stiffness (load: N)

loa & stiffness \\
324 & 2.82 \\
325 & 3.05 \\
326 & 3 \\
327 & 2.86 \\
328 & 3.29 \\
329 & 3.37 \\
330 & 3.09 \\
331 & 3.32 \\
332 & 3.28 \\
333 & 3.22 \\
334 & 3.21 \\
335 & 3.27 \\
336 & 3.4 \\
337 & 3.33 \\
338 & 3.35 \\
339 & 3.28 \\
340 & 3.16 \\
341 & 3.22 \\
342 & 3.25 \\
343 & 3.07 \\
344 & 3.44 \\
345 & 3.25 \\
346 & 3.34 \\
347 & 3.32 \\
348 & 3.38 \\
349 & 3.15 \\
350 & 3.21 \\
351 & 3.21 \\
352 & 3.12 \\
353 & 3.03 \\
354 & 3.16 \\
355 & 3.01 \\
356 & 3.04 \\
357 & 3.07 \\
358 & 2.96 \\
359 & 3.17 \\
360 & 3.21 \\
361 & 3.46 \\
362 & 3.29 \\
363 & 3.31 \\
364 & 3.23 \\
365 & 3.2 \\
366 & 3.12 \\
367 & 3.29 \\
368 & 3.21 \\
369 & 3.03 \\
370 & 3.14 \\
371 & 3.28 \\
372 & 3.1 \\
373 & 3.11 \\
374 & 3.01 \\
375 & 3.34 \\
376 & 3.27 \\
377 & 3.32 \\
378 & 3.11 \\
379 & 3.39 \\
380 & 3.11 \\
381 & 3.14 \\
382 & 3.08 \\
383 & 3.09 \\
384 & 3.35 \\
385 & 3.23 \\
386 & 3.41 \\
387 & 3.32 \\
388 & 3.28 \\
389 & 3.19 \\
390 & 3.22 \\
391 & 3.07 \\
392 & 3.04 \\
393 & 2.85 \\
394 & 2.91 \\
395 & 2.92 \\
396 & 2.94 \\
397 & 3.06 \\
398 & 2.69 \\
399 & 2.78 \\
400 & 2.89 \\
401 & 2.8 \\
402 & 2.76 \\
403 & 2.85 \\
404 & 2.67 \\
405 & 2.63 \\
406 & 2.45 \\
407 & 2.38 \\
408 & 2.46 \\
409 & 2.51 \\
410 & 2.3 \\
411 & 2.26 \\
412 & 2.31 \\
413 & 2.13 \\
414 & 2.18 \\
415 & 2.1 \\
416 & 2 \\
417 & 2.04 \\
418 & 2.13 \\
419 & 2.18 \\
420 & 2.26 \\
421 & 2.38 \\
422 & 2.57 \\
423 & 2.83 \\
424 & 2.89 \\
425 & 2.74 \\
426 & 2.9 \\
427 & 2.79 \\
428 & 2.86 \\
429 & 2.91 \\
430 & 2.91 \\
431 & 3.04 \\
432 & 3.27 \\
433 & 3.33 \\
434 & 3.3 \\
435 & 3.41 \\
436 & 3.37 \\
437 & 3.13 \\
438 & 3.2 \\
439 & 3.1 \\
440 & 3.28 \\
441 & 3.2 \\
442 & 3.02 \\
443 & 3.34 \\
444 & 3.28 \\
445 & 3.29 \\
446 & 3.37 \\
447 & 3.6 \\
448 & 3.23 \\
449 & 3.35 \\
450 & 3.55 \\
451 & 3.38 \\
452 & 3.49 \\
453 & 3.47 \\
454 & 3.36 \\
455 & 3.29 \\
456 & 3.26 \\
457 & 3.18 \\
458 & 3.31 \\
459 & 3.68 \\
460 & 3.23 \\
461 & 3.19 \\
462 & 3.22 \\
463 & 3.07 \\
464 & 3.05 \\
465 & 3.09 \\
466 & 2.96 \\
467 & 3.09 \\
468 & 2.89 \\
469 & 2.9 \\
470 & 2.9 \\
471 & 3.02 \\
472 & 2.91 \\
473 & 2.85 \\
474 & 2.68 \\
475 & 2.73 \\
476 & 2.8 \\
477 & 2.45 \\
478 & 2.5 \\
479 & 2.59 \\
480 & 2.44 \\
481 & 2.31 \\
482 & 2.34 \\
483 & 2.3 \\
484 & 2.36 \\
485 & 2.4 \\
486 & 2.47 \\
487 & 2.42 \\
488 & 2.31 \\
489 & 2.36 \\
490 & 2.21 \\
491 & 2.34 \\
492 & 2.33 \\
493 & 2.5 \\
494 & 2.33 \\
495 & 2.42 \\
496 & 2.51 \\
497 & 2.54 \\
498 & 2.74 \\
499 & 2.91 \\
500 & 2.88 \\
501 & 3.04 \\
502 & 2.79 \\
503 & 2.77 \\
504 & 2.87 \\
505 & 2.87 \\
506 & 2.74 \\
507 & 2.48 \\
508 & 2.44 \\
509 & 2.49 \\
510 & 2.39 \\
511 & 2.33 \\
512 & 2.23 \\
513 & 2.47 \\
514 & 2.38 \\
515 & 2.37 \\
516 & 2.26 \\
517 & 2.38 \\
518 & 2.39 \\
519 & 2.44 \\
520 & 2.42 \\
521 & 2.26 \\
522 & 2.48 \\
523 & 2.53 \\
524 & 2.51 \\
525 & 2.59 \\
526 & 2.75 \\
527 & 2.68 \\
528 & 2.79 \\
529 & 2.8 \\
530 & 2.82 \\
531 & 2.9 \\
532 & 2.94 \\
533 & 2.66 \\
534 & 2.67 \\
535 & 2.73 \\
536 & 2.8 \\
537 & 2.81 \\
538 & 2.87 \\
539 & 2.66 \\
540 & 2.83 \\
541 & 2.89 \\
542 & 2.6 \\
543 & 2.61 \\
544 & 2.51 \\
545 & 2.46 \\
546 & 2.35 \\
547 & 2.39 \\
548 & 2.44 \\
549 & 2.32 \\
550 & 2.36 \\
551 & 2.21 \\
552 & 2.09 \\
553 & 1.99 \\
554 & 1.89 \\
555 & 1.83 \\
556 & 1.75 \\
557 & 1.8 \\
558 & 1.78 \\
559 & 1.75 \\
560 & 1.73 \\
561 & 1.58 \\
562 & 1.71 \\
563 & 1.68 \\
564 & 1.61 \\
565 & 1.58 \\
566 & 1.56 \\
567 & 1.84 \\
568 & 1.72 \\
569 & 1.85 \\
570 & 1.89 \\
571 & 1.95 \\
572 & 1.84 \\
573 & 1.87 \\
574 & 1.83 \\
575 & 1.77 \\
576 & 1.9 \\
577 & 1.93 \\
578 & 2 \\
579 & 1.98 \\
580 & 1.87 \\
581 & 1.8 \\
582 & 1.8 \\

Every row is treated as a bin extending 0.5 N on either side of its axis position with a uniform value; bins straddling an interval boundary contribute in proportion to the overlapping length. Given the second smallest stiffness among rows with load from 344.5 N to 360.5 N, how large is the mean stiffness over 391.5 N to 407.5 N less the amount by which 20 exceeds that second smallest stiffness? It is -14.2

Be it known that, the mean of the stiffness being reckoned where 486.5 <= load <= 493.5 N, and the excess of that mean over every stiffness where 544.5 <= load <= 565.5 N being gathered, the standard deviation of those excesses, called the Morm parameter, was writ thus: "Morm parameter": 0.31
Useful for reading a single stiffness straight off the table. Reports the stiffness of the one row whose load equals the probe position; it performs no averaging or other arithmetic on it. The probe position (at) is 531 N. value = 2.9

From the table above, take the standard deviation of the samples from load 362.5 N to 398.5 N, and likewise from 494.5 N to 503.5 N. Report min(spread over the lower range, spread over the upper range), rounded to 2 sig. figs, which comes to 0.16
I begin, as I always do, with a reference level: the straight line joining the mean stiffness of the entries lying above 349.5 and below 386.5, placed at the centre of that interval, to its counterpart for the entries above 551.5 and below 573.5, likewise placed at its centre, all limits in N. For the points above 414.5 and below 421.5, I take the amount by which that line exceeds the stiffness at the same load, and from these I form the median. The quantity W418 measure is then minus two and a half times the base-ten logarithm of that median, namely 0.4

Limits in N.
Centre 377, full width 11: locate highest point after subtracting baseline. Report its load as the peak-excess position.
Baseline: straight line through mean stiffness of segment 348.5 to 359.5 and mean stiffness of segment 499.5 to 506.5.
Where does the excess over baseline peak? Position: 379 N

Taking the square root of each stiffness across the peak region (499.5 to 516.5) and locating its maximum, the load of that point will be 501 N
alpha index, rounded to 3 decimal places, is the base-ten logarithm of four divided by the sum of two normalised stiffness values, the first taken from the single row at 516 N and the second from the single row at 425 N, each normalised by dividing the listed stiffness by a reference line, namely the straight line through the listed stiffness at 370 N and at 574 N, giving 0.299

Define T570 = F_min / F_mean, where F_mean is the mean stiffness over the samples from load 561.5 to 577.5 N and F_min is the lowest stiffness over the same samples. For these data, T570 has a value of 0.875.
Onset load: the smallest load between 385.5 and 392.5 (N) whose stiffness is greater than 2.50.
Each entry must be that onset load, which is 386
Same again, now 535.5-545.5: 536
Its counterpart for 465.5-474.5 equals 466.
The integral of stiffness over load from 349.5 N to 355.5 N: 18.7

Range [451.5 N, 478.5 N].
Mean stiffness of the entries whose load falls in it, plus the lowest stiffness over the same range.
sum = 5.5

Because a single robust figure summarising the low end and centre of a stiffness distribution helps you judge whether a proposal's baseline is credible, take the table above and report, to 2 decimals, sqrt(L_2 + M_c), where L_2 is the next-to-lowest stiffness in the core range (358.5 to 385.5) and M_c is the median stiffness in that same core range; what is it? 2.50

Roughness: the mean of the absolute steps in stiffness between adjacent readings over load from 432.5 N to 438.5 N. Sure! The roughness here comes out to 0.098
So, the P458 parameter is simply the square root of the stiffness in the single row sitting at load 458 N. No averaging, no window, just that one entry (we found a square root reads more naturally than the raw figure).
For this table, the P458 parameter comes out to 1.82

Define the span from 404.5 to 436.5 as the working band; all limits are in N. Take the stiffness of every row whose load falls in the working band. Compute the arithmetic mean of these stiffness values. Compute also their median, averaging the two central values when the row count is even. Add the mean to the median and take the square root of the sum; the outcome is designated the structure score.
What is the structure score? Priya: 2.27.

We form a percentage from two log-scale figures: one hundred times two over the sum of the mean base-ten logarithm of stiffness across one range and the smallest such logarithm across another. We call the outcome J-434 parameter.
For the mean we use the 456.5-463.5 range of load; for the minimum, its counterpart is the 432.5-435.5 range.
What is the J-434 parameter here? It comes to 194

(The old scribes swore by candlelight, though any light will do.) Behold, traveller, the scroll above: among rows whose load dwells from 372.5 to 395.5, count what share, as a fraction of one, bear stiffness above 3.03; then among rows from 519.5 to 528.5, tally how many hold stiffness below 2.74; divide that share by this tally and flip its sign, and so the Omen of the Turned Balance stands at -0.118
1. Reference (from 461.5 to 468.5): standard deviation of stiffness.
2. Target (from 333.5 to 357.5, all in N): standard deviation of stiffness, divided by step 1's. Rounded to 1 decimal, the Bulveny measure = 1.2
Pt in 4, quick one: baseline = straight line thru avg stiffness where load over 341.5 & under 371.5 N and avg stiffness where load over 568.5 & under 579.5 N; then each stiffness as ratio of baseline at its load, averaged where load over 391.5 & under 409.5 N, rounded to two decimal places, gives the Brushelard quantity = 0.94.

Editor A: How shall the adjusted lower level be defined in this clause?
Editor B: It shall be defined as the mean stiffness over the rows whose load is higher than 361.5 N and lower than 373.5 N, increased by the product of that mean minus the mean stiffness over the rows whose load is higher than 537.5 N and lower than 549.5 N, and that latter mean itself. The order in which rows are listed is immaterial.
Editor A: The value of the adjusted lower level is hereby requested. 4.8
